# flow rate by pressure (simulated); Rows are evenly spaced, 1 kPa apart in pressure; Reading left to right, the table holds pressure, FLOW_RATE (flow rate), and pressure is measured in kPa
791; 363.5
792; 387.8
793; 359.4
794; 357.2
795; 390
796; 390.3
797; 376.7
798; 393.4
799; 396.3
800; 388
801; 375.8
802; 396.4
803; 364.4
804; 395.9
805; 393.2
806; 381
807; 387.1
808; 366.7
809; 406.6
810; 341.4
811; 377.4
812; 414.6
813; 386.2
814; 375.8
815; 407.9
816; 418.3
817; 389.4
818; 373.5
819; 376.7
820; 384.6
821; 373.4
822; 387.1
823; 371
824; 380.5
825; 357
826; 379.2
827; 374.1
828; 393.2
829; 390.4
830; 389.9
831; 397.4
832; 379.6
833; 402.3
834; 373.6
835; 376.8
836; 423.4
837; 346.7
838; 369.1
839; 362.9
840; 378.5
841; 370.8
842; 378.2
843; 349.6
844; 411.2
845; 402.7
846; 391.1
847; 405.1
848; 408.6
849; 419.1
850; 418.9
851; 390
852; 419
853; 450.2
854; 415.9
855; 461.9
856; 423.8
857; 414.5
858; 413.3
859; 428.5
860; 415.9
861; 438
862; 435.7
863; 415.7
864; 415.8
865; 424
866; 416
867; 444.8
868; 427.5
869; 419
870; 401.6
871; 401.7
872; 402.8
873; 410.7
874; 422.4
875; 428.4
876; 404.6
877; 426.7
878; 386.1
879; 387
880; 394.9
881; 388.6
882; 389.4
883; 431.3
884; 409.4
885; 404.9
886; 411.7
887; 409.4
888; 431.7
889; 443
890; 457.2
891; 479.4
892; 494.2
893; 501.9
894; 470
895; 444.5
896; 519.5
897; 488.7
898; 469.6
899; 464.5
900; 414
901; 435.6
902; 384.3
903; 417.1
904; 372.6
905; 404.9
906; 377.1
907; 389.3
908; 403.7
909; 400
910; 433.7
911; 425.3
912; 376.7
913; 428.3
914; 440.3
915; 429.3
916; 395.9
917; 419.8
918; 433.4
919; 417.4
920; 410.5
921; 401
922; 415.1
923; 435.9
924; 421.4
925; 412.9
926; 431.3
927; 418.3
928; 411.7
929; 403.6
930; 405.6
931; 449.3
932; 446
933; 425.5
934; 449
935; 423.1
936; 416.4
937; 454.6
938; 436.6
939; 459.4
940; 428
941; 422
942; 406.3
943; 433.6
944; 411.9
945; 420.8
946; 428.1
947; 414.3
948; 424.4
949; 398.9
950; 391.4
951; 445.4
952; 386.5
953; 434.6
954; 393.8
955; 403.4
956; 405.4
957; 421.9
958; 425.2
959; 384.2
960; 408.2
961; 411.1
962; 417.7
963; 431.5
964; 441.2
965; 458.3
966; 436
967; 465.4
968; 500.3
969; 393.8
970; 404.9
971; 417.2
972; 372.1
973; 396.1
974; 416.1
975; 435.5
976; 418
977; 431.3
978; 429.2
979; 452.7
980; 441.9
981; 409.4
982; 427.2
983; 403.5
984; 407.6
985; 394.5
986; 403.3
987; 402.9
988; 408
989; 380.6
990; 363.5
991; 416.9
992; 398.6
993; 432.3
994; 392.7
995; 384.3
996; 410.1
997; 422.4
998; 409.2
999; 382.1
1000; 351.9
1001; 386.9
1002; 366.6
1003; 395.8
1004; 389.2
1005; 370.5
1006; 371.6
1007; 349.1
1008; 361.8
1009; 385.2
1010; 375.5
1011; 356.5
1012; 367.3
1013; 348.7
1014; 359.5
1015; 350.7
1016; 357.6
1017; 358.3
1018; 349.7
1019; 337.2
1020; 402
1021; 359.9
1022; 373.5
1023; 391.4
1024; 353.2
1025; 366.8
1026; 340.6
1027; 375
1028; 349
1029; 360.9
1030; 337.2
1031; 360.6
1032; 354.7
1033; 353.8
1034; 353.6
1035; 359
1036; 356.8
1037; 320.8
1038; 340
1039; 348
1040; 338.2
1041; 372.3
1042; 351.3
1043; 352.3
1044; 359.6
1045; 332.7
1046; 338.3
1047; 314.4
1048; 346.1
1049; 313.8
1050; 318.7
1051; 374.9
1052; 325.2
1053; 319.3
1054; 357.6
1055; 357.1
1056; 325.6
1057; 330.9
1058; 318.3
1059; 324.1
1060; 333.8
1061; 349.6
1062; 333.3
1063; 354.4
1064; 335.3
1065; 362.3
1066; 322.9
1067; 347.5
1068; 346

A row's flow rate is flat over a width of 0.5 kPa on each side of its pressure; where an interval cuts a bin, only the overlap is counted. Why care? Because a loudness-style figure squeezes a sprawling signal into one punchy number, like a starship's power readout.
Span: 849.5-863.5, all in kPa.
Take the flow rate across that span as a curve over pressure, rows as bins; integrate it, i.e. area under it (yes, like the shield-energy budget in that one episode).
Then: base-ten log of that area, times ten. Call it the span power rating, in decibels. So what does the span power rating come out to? 37.7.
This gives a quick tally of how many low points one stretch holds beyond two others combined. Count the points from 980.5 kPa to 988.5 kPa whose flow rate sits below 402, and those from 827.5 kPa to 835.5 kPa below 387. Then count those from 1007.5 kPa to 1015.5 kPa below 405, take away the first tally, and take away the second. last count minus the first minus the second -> 4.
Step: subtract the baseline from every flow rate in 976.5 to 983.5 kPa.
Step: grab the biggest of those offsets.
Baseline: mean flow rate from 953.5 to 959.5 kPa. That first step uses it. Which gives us 47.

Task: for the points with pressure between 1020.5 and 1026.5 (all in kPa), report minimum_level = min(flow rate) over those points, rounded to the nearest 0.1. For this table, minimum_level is 340.6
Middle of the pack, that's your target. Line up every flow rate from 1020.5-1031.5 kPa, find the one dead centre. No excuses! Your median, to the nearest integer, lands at 361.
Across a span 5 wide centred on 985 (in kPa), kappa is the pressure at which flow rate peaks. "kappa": 984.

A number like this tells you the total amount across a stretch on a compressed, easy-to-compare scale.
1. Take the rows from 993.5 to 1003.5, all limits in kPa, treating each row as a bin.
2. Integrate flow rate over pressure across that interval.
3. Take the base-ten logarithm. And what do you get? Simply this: 3.59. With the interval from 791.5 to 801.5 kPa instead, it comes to 3.58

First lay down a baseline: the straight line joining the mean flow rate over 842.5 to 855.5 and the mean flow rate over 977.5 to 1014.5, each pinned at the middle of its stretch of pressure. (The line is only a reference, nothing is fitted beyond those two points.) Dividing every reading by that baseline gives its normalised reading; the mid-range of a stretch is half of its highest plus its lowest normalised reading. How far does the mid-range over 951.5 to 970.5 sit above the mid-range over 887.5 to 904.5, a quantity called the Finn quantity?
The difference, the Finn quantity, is 0.014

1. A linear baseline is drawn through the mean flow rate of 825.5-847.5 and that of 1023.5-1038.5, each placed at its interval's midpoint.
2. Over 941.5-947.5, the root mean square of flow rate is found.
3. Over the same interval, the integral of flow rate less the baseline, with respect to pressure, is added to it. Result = 737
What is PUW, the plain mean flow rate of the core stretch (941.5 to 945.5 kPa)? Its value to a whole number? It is 418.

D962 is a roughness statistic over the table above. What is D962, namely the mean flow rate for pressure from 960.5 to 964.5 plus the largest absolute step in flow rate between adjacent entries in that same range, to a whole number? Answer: 439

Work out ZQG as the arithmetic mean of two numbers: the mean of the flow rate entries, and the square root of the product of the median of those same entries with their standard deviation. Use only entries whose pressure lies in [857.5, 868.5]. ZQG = 246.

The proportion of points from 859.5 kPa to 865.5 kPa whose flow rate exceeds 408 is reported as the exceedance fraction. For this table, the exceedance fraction 1.00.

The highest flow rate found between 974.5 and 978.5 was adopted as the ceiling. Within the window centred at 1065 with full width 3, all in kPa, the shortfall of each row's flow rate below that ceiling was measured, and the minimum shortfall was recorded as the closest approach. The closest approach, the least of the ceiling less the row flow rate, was 73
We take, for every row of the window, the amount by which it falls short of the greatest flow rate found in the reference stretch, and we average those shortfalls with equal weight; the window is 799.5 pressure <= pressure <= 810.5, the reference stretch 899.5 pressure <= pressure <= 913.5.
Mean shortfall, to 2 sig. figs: 54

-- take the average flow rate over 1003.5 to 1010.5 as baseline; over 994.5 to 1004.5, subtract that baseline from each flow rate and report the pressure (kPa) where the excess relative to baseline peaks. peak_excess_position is 997 kPa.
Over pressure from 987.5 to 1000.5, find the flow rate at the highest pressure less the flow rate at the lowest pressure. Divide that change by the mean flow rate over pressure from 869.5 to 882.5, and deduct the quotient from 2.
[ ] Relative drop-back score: 2.14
